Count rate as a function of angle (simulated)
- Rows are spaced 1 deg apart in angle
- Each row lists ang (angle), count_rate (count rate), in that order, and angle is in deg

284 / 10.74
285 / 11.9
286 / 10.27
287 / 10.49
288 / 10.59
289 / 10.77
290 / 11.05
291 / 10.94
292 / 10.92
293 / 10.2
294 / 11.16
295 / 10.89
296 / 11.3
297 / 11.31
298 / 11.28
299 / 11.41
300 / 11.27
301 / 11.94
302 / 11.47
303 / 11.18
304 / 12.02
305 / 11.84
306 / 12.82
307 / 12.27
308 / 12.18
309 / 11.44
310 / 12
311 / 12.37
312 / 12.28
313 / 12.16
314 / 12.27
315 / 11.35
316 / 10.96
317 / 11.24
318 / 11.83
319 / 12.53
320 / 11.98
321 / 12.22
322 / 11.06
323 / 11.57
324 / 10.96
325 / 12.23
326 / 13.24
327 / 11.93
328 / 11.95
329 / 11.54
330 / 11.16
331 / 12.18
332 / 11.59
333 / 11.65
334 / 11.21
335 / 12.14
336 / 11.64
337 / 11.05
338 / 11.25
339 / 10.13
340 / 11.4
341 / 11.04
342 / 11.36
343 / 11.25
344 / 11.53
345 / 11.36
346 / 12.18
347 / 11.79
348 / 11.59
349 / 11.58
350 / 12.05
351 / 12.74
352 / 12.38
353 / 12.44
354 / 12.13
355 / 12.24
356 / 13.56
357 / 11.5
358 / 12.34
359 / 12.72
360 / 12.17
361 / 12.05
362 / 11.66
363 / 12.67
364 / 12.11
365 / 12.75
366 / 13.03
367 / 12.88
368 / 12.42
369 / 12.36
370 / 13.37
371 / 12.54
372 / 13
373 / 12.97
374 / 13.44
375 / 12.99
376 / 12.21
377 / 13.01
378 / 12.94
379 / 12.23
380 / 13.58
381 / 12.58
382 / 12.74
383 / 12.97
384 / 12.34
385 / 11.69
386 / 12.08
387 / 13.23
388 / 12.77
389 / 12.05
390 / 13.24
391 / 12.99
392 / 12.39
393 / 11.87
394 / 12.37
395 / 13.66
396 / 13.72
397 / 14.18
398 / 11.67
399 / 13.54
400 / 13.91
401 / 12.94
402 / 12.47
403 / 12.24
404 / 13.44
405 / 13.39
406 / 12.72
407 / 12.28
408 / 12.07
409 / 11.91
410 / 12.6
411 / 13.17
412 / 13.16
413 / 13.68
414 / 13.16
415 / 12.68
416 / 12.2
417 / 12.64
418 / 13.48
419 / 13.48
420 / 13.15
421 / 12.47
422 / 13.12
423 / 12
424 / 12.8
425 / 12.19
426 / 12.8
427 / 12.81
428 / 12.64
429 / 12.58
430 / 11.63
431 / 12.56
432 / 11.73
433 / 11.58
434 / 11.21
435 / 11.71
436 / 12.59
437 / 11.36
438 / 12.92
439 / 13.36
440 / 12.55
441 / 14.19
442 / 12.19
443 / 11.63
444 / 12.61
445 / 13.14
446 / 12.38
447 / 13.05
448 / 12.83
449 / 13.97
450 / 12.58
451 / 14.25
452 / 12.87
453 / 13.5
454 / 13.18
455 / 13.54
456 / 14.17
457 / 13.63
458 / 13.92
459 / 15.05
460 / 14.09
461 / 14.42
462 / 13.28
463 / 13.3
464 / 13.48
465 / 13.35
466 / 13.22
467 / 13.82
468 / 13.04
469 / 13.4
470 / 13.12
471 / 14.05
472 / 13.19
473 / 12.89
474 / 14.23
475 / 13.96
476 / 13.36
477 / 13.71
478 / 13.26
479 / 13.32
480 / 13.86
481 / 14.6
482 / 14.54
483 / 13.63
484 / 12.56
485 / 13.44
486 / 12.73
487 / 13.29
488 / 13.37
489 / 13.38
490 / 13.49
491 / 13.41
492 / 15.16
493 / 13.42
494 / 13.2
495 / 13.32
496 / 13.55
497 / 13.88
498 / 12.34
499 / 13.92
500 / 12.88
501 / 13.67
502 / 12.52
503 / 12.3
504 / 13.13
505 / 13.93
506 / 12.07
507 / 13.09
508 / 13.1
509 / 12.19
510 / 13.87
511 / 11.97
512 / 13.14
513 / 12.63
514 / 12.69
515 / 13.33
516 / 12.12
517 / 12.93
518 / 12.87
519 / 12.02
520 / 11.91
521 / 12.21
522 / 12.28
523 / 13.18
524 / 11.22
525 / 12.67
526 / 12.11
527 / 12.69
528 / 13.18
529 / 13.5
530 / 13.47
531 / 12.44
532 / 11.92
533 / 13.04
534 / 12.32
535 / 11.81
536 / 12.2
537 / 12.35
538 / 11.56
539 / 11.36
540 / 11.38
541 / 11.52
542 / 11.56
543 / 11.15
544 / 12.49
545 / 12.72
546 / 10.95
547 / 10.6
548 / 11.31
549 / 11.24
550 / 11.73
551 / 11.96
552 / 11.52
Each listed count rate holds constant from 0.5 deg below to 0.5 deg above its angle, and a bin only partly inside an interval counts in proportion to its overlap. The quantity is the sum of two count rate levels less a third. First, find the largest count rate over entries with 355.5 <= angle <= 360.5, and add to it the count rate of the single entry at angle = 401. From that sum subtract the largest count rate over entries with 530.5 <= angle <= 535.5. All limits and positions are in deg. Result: 13.5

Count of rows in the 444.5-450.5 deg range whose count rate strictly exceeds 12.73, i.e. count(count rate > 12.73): 4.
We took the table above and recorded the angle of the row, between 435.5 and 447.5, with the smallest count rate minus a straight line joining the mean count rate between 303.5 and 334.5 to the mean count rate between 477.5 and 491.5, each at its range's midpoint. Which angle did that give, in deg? 437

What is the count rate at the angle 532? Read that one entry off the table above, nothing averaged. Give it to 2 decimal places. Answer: 11.92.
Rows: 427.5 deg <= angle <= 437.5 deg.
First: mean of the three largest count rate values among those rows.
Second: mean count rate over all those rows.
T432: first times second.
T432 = 151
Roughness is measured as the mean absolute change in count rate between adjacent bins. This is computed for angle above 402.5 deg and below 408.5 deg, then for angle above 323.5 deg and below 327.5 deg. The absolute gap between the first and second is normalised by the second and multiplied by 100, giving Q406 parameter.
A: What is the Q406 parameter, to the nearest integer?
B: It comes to 57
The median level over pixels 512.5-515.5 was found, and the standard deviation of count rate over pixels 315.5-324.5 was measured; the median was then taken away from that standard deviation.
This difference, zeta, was -12.1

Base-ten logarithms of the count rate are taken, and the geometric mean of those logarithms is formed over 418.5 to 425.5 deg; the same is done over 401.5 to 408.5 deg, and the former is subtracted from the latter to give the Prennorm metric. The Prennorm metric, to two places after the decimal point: 0.00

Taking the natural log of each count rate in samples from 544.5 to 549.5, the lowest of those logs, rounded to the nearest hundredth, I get 2.36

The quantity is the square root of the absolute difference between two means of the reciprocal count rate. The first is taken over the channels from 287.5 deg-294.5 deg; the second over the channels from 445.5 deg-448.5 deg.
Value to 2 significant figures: 0.12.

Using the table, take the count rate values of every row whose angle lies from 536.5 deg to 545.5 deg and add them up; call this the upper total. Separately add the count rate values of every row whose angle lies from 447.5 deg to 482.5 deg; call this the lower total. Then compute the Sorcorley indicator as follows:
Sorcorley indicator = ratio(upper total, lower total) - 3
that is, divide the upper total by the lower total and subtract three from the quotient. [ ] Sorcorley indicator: -2.8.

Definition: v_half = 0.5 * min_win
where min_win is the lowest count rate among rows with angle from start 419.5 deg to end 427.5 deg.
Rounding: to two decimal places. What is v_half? 6.00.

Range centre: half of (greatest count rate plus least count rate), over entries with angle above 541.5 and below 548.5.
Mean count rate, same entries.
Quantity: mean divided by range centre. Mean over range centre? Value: 0.990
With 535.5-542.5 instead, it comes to 0.987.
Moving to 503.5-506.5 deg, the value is 1.003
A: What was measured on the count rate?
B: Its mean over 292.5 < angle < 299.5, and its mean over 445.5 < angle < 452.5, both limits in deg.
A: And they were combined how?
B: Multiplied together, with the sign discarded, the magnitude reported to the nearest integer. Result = 145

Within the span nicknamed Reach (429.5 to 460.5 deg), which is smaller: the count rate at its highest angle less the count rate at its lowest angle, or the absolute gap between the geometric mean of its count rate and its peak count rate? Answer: 2.2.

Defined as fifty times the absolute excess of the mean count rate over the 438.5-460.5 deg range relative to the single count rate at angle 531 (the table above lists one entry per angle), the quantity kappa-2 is 43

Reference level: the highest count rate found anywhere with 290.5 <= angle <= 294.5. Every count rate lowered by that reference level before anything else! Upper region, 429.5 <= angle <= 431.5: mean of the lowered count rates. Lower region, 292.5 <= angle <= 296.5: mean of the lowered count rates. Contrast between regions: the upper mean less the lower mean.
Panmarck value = 1.2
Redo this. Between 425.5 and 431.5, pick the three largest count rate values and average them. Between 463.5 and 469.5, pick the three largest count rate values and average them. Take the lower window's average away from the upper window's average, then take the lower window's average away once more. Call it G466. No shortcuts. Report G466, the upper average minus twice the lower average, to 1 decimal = -11.9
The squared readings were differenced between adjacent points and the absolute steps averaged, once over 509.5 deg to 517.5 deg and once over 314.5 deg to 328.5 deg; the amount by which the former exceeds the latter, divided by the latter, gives 0.45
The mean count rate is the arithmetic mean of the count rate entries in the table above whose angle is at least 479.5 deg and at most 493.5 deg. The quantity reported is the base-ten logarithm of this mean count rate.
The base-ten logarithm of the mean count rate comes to 1.13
